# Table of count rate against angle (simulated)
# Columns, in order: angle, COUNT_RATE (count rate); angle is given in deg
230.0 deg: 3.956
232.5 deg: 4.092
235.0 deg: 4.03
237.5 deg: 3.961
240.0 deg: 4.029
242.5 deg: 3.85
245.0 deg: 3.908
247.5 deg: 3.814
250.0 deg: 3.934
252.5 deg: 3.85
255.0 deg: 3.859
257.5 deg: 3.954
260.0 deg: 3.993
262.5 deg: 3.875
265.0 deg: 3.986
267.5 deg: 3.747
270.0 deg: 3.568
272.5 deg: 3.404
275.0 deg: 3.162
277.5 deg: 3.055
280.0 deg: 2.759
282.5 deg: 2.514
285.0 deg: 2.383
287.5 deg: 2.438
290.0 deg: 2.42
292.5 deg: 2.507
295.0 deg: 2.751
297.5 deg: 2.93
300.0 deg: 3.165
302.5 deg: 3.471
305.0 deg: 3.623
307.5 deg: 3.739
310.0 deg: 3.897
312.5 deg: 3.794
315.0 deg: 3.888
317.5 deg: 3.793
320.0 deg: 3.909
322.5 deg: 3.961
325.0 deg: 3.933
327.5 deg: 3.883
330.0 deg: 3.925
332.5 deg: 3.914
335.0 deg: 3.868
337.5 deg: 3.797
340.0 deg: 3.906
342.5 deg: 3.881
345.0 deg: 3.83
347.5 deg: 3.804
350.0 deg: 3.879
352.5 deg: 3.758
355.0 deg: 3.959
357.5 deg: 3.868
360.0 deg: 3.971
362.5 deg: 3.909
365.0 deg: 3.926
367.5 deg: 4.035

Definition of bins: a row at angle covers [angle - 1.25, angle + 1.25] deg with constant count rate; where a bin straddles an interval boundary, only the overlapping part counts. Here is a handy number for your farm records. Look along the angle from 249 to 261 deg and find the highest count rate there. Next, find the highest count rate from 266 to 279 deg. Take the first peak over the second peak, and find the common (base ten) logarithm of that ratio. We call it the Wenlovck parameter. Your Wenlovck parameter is 0.028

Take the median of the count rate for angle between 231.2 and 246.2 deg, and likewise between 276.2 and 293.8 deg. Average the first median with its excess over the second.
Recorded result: 2.7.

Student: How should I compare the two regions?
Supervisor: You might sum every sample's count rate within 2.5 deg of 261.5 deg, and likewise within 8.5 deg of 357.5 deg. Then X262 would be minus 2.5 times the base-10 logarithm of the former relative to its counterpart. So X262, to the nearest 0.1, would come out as 1.3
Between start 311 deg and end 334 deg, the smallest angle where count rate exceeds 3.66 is 312.5 deg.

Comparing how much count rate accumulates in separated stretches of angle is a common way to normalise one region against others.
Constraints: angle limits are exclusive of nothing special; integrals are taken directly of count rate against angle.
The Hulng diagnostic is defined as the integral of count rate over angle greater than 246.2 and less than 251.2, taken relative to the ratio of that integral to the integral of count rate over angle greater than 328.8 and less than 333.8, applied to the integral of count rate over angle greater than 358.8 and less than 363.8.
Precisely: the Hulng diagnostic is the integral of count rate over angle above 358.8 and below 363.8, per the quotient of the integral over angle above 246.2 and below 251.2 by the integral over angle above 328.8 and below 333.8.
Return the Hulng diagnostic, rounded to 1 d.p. 19.9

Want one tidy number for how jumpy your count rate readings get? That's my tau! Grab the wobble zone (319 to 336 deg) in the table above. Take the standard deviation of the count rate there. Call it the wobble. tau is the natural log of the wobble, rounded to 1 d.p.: -3.5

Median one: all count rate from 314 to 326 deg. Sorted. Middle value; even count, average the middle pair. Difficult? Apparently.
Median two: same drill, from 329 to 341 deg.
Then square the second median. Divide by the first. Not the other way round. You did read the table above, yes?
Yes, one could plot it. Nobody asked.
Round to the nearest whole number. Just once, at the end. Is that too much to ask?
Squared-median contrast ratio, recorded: 4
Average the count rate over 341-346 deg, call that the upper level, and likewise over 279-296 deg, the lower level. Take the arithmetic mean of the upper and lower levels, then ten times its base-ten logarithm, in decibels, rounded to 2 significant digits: 5.0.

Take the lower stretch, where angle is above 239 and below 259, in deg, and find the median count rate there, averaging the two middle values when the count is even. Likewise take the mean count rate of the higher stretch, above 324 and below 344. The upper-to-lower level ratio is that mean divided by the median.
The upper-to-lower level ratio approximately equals 1.00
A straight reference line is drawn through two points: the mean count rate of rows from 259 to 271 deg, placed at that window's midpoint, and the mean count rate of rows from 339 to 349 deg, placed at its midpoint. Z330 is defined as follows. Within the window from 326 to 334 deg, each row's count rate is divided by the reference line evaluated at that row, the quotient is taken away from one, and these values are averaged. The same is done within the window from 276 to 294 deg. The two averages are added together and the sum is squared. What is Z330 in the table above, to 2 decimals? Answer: 0.10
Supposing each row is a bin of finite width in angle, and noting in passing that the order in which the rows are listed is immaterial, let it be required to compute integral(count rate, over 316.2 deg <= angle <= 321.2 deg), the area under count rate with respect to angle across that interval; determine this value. 19.3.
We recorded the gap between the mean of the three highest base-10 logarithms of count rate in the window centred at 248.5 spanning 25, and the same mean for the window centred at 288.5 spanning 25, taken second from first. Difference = 0.117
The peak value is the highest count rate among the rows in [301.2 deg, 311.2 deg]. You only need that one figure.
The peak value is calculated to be 3.897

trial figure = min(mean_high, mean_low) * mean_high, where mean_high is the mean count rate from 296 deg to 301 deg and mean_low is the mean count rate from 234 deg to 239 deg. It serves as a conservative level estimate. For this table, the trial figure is 9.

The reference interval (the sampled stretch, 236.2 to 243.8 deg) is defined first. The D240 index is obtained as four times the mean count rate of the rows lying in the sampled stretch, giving 15.8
